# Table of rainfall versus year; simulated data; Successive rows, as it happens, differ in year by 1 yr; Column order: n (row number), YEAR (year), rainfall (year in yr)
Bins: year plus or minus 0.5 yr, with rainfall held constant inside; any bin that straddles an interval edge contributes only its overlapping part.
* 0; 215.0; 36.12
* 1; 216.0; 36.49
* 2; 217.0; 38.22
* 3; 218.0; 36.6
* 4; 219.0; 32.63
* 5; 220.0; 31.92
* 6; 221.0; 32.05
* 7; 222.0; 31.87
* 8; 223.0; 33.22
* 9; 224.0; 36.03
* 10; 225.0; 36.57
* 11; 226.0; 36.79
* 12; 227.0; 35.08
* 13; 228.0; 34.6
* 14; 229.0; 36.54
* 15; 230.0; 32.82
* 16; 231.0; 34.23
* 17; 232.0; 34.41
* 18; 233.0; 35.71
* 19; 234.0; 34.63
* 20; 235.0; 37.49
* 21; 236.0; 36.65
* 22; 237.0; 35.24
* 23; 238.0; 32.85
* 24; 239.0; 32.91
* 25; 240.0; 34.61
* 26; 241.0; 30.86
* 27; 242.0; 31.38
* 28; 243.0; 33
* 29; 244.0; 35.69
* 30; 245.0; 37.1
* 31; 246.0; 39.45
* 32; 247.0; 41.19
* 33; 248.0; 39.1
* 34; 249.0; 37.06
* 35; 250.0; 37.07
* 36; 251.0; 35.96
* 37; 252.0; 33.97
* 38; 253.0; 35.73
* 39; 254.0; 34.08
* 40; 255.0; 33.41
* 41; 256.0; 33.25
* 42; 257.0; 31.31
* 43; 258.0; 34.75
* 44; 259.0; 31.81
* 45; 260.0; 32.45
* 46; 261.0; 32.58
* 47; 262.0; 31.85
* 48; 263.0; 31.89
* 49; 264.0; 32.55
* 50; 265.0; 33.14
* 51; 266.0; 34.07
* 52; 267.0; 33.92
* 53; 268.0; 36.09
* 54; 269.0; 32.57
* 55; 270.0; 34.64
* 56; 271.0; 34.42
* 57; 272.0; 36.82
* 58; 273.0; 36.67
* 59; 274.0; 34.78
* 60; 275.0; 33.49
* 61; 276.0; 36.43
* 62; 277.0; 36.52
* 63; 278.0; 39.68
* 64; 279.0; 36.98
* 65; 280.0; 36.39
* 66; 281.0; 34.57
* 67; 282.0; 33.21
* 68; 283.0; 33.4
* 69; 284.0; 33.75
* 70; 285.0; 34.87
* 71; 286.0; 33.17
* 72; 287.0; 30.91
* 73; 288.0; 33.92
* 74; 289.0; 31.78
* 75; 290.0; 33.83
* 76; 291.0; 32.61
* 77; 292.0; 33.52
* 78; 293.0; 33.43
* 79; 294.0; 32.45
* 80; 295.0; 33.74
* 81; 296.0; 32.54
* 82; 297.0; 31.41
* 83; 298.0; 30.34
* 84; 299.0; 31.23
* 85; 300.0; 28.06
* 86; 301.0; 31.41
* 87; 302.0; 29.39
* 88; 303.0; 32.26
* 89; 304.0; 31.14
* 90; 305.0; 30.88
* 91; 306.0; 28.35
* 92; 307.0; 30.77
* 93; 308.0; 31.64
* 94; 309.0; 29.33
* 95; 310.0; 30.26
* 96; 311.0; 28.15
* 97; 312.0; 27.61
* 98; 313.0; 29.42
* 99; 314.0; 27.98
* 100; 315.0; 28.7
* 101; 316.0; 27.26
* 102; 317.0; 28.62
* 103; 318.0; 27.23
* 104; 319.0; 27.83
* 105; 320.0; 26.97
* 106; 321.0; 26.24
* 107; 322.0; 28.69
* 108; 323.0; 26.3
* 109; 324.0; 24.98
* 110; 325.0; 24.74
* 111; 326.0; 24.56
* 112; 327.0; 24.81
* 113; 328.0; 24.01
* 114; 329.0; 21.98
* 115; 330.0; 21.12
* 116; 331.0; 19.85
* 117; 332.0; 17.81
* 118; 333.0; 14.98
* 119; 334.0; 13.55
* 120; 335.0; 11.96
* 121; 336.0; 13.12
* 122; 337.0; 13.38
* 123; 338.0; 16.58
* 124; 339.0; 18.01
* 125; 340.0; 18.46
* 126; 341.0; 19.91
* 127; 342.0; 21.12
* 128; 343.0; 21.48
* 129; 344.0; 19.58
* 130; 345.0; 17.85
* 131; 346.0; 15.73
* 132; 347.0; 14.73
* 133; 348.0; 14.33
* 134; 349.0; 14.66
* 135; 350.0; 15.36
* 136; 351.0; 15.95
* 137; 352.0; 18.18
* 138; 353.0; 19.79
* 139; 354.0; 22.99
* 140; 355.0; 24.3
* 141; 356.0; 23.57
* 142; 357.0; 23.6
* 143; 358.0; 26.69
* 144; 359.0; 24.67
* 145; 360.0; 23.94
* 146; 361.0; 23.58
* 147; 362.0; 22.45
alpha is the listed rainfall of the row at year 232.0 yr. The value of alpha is 34.41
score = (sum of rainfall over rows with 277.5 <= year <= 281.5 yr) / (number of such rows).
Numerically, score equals 37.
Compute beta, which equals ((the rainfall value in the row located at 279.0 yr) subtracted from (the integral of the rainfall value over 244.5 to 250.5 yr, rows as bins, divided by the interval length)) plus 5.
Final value 7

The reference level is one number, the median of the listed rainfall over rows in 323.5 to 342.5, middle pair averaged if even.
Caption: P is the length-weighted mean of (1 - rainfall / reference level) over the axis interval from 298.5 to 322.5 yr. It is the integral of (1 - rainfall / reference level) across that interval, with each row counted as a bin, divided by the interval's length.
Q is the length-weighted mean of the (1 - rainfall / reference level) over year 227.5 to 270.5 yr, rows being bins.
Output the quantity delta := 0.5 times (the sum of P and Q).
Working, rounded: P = -0.47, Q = -0.74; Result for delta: -0.60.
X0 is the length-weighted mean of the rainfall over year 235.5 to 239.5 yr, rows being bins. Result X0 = 34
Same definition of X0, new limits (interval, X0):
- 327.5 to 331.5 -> 22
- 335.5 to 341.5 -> 17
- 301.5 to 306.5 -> 30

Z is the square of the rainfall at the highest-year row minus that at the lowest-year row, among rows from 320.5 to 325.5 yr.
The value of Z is -76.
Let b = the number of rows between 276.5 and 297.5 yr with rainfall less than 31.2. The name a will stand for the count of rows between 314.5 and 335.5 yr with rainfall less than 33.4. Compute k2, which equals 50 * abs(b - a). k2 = 1000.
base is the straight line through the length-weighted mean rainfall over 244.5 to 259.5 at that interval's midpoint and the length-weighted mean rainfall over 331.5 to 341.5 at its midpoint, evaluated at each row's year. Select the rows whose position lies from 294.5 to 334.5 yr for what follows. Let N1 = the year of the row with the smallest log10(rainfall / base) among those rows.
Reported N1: 334.0 yr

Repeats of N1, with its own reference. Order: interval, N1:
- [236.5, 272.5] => 241.0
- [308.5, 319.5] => 312.0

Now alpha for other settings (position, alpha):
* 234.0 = 34.63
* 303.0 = 32.26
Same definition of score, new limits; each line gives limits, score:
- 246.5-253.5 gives 37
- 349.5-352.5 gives 16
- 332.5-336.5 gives 13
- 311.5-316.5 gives 28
